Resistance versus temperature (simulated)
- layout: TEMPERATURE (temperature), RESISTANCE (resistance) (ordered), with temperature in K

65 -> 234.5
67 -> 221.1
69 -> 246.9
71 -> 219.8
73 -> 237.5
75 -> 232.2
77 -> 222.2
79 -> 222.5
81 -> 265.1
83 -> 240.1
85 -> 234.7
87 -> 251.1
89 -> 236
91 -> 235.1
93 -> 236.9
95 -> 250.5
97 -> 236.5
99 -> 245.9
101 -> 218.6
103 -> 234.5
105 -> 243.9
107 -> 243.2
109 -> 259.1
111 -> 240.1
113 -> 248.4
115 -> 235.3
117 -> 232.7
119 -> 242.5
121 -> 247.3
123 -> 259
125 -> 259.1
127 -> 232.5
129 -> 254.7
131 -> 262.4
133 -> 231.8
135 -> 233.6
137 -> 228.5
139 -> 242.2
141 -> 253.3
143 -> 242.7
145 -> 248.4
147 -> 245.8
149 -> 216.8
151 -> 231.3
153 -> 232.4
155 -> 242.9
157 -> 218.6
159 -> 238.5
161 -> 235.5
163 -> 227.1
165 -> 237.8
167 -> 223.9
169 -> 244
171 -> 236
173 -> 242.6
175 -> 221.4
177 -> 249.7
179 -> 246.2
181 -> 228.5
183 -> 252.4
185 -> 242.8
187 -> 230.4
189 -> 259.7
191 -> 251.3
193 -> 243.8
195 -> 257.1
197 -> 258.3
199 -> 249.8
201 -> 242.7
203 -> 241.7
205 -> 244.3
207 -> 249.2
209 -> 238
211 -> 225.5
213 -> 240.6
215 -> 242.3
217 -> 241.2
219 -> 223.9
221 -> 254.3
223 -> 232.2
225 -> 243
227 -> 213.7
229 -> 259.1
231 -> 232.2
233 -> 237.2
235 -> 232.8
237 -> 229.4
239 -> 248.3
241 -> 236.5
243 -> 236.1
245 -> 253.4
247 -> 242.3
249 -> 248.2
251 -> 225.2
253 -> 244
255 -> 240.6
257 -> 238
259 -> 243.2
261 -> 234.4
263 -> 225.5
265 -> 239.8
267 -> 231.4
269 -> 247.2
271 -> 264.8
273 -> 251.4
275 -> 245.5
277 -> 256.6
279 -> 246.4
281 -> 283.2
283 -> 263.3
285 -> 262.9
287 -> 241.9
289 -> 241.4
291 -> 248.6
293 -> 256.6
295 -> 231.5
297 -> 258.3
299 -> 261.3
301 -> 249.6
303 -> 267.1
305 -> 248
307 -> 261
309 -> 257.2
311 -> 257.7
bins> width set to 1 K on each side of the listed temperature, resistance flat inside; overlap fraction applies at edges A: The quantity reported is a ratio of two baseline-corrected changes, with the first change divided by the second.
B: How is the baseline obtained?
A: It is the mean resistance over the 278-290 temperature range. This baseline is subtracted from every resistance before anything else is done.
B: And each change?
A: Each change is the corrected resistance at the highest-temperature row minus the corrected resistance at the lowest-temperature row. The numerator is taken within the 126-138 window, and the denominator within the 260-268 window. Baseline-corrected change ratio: 1.3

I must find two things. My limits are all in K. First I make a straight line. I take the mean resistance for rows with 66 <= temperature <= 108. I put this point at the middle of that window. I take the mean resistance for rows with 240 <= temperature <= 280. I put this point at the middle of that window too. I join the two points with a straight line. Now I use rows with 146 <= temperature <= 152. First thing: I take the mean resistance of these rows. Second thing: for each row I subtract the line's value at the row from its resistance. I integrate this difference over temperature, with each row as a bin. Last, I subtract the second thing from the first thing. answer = 277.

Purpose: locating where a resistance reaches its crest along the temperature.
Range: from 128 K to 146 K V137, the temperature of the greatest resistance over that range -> 131 K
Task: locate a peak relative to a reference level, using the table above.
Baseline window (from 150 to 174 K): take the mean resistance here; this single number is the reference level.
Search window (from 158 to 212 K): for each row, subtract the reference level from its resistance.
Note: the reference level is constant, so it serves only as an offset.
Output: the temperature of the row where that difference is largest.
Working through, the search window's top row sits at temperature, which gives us 189 K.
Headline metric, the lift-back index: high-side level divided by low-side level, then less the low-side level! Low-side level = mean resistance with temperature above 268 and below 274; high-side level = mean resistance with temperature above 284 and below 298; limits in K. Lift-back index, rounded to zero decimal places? -253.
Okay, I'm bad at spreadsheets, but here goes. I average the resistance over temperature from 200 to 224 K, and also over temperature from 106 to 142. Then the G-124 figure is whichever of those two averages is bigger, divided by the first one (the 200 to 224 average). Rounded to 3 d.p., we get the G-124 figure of 1.021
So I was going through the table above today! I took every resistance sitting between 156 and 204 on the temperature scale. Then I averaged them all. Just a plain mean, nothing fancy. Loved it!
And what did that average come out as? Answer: 240.8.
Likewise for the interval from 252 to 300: 248.2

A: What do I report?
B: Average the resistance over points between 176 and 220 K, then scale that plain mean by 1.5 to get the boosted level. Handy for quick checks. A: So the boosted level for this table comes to 365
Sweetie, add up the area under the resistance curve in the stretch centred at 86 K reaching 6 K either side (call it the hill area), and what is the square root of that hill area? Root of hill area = 54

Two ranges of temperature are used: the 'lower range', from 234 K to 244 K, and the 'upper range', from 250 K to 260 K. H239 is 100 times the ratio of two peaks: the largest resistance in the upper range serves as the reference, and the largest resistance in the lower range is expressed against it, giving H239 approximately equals 102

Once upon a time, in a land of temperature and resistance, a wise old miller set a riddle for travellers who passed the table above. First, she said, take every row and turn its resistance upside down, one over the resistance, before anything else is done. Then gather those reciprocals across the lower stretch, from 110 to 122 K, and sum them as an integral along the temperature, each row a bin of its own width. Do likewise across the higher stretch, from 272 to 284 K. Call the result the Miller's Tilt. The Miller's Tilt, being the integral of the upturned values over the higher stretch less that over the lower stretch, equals -0.0031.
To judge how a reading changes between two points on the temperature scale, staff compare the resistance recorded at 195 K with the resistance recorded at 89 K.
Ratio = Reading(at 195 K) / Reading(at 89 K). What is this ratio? 1.09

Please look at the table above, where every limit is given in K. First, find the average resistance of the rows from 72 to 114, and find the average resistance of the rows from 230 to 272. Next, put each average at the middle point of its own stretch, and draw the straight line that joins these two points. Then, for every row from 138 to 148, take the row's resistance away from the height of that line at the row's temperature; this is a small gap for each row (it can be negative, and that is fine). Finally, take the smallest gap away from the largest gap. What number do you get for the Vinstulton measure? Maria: 11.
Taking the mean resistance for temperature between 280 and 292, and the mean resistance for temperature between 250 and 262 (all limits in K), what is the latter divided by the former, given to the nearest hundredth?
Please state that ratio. 0.92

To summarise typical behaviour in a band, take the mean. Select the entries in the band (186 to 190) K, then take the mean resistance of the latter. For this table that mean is 245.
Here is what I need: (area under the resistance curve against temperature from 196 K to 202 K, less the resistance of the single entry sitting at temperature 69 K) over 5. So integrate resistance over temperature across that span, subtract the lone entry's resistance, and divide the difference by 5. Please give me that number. 250.9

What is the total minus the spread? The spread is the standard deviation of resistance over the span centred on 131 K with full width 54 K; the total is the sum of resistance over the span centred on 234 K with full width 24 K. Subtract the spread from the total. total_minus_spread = 2842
